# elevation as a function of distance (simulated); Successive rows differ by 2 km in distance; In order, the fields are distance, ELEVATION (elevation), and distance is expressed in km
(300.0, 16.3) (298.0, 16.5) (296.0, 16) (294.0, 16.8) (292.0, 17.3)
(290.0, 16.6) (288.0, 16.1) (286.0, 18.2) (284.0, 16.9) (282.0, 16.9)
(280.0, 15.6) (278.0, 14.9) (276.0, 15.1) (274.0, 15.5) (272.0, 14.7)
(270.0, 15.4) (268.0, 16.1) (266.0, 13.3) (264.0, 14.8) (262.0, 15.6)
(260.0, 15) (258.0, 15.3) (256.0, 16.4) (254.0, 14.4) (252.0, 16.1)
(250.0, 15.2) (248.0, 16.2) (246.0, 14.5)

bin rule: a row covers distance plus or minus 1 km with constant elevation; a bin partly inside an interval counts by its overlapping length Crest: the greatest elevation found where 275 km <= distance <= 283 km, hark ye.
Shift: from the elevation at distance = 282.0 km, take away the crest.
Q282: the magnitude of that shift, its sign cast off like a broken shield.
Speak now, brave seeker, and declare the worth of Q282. 0.0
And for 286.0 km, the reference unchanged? 1.3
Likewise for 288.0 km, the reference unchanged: 0.8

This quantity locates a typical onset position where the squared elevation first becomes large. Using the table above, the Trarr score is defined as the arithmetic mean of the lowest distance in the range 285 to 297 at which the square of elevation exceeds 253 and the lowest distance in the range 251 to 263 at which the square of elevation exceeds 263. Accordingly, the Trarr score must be 271 km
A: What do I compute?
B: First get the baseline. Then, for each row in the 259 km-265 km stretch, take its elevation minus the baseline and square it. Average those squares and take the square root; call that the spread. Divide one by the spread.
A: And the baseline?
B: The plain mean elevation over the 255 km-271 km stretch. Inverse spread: 2.8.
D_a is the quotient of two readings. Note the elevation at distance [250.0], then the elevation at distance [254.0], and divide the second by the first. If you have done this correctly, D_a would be 0.95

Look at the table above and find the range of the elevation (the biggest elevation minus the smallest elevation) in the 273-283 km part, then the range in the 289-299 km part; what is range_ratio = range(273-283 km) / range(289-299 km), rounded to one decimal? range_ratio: 1.5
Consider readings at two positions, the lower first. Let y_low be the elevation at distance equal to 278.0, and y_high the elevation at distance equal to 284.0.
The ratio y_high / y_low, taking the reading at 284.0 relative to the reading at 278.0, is 1.13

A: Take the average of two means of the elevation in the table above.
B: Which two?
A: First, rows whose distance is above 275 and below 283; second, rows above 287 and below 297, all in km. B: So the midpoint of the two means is 16.1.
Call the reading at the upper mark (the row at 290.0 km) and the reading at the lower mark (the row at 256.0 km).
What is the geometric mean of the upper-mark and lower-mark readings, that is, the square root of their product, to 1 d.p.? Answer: 16.5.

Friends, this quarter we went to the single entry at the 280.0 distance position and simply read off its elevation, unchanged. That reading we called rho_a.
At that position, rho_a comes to 15.6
